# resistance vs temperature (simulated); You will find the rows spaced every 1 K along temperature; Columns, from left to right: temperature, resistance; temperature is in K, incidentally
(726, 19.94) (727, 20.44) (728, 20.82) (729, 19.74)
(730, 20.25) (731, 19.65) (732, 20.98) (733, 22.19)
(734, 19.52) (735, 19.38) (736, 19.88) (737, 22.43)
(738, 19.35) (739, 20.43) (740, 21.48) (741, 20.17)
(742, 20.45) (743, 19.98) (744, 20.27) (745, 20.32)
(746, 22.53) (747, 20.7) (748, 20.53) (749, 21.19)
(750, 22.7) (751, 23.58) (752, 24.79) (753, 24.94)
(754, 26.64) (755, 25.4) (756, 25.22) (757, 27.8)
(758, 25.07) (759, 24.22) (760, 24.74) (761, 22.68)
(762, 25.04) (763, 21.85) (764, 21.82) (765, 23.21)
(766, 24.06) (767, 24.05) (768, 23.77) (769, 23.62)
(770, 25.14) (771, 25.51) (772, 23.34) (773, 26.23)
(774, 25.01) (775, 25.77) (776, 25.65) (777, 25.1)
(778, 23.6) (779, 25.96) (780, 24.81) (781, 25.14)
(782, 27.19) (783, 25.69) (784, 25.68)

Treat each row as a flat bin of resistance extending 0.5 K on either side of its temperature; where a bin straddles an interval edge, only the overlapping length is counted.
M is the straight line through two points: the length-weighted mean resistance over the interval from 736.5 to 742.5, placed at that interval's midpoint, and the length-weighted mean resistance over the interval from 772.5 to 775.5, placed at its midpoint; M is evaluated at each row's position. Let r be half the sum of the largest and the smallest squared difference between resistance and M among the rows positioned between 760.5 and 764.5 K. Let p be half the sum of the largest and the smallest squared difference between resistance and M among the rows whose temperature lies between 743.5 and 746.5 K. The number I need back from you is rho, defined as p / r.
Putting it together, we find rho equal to 0.3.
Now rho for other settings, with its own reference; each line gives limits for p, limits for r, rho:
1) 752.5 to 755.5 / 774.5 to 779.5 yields 2.9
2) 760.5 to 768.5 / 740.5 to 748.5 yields 2.5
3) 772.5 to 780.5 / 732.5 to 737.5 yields 1.2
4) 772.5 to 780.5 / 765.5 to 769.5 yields 3.5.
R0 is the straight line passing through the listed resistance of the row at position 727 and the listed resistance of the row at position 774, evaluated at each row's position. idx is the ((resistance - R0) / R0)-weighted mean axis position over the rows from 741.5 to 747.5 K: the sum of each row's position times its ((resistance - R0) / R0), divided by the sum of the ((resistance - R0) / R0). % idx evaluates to 744.2 K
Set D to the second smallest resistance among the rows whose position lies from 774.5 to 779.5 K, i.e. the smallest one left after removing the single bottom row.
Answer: 25.1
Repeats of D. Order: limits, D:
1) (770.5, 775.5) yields 25.01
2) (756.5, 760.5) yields 24.74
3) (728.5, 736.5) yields 19.52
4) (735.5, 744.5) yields 19.88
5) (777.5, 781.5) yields 24.81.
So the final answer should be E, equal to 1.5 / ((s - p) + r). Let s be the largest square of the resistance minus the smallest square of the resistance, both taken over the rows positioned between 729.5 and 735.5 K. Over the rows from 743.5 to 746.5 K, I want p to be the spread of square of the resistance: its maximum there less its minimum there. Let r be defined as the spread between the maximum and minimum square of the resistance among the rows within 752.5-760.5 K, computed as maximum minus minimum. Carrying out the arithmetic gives 0.007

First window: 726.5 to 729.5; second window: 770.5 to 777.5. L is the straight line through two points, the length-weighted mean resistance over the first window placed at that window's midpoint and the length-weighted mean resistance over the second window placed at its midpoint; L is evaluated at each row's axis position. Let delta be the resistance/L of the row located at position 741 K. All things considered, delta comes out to 0.93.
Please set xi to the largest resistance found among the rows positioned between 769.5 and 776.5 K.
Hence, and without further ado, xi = 26.23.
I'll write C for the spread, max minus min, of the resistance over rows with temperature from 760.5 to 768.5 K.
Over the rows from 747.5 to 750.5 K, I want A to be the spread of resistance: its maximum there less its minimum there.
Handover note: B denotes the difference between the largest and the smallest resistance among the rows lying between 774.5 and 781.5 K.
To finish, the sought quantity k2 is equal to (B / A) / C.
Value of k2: 0.3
